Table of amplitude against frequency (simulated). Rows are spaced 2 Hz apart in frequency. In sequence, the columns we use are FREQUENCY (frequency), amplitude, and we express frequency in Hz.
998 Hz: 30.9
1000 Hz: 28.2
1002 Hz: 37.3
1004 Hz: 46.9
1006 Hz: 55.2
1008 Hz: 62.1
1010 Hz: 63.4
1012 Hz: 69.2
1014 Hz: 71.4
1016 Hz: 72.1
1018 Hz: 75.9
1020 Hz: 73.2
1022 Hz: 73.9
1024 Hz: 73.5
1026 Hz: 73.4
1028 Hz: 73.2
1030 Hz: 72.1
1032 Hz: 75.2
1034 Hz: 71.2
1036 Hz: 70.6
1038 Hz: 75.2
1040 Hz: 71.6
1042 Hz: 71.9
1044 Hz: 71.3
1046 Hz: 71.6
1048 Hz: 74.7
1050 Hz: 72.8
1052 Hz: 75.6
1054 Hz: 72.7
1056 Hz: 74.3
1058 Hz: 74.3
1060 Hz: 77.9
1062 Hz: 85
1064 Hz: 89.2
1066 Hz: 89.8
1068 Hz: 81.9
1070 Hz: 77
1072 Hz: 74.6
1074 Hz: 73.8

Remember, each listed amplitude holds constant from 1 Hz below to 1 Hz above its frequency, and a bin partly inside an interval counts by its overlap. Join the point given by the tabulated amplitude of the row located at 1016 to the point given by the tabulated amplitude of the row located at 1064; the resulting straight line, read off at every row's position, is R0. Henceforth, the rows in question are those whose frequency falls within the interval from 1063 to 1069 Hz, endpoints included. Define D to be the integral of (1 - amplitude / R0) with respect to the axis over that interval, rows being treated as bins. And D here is 0.20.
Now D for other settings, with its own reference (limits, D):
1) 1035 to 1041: 0.56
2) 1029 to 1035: 0.38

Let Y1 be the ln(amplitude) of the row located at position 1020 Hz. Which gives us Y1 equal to 4.29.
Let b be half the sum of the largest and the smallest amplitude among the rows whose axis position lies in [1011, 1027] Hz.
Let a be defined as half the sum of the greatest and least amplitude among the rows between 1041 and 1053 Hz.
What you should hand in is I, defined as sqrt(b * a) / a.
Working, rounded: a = 73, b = 73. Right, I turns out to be 0.99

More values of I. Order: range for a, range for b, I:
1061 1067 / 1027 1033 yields 0.92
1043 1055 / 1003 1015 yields 0.90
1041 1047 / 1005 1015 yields 0.94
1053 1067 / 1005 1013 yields 0.87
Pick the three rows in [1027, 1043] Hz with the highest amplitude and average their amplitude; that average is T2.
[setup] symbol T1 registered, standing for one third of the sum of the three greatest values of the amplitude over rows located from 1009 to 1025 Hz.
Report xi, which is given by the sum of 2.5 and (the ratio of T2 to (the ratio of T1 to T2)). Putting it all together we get 77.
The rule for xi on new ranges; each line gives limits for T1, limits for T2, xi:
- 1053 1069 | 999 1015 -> 55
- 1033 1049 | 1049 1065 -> 98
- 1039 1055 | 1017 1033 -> 78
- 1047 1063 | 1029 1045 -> 72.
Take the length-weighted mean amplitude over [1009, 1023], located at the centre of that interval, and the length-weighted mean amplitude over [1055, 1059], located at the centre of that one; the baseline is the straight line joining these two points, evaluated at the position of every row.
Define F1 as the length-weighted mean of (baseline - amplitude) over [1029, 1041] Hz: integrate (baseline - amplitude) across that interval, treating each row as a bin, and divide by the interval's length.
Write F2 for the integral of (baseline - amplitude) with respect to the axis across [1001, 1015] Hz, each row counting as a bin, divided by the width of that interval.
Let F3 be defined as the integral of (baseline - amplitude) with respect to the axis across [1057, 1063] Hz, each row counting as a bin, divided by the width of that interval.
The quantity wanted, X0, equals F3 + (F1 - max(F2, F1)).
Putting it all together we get -17.3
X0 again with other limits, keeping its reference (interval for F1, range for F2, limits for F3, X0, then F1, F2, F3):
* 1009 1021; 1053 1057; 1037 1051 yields 0.3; 0.4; 0.7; 0.6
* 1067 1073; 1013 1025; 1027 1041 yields -0.9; -2.6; -1.8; -0.1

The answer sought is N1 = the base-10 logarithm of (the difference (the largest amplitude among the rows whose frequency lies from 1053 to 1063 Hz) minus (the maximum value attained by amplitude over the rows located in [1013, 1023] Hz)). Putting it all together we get 1.0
